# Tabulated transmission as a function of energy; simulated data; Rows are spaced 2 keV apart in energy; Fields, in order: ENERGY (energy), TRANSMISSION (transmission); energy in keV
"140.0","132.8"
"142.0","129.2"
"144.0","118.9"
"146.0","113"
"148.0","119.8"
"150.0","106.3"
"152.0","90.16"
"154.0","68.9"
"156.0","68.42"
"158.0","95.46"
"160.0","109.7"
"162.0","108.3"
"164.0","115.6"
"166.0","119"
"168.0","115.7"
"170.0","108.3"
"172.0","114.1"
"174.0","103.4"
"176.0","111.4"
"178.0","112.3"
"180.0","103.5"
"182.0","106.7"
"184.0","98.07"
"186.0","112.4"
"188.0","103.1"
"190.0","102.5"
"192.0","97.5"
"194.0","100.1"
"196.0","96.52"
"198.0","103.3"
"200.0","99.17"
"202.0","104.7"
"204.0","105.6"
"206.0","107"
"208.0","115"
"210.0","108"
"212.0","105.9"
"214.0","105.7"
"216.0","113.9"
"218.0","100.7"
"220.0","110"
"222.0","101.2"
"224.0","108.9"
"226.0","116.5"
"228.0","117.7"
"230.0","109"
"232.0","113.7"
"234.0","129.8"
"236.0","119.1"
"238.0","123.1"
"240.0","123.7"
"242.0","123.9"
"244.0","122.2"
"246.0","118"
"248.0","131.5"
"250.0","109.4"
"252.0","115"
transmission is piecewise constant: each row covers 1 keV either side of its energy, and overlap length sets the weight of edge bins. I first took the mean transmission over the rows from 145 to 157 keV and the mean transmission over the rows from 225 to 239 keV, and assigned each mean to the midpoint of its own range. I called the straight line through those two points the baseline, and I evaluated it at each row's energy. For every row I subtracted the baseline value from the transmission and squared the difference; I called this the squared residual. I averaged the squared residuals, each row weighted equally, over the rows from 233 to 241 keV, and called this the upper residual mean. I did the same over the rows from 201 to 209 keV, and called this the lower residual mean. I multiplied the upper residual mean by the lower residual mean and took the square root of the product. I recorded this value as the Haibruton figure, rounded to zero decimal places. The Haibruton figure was 24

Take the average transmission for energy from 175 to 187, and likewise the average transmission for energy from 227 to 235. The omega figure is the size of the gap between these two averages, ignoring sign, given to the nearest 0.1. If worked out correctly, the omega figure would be 10.2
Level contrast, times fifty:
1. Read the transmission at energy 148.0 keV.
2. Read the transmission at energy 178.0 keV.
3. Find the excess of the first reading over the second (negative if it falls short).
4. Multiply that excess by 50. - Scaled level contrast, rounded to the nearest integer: 375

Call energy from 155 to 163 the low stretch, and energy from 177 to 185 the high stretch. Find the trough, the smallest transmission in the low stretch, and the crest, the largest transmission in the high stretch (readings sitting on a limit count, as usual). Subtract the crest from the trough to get -44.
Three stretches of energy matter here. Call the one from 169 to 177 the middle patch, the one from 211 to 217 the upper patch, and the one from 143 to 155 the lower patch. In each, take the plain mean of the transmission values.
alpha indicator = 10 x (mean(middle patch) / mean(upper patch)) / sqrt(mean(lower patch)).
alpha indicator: 0.99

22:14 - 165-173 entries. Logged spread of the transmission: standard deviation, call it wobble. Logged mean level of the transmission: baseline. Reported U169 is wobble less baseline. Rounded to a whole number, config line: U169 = -110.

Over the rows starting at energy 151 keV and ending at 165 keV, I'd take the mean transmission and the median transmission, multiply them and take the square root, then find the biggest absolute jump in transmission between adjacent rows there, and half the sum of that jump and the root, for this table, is 60.8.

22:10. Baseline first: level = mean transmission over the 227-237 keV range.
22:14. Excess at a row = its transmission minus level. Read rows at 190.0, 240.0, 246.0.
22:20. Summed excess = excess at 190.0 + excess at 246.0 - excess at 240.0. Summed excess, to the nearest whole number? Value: -21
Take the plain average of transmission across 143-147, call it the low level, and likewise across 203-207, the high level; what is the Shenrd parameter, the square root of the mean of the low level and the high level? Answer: 10.5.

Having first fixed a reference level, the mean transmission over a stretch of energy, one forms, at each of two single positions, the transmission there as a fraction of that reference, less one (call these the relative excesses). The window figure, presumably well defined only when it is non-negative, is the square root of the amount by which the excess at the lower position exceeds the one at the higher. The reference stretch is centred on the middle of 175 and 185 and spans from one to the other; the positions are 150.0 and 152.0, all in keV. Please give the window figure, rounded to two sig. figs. 0.39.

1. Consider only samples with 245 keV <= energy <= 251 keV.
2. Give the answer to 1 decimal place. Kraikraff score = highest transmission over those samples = 131.5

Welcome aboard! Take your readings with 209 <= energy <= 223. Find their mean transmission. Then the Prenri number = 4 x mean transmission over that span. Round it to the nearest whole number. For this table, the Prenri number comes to 426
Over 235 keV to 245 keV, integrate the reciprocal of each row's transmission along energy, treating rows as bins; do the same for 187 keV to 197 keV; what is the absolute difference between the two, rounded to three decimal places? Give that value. 0.018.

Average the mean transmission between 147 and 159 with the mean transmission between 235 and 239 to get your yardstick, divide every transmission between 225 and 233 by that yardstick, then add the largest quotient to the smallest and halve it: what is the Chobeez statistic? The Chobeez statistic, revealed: 1.07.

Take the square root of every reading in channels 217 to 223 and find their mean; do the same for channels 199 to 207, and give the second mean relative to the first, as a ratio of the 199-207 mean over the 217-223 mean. 1.00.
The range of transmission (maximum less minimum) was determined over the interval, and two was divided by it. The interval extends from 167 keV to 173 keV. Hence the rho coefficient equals 0.27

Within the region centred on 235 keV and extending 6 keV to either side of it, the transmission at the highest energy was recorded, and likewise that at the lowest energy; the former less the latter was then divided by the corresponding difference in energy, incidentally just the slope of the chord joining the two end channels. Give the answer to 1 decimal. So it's 1.5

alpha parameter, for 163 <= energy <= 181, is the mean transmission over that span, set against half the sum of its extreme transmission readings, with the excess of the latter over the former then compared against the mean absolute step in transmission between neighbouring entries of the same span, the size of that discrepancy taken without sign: 6.3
